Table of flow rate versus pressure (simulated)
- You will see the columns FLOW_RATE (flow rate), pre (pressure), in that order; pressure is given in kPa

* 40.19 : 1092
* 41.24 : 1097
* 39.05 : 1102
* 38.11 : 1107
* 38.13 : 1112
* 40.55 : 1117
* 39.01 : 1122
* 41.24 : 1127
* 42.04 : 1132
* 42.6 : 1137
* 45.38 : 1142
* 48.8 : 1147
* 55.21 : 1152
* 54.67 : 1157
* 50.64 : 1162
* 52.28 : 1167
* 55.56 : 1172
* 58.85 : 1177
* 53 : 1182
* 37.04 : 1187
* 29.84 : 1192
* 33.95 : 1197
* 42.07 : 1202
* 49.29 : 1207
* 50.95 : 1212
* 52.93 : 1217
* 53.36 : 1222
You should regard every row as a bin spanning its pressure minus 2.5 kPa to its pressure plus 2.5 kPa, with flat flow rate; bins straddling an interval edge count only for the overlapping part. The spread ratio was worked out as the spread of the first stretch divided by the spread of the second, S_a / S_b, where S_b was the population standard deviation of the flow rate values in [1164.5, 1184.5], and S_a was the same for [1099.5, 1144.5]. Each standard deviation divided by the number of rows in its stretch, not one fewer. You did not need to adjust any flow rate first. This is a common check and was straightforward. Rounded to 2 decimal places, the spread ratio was 0.88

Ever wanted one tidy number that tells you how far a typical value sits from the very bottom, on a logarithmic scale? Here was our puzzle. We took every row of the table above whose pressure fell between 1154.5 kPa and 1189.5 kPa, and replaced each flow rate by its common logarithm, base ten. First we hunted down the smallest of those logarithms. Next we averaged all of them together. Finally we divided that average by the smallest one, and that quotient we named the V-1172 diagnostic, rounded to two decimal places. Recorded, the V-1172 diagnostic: 1.09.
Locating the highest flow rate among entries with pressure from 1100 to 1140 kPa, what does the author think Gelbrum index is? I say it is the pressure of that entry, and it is 1137 kPa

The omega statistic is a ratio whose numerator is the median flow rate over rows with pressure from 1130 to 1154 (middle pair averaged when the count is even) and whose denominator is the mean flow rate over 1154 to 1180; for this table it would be 0.83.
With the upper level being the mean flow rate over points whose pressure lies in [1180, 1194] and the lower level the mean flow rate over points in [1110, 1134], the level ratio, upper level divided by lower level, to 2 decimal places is 0.99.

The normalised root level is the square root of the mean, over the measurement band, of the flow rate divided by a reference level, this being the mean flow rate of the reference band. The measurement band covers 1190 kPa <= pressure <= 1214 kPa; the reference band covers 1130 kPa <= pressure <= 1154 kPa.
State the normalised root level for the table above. 0.94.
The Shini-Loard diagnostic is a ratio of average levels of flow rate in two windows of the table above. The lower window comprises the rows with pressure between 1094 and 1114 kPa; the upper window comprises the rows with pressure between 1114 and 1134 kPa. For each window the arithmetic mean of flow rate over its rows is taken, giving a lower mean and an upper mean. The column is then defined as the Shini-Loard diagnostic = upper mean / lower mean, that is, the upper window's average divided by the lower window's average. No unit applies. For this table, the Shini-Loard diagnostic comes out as 1.04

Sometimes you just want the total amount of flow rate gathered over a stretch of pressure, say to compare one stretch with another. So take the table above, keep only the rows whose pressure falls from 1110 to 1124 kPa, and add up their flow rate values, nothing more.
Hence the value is 118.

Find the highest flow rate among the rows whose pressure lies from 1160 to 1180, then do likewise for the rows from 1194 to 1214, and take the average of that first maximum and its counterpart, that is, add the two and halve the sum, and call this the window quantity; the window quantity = 55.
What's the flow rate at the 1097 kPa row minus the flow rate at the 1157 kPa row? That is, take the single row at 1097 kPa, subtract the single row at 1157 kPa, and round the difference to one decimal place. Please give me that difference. -13.4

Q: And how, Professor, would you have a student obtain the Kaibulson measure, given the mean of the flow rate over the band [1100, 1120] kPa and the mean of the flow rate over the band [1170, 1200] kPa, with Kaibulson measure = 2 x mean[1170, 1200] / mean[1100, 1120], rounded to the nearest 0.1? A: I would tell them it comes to 2.3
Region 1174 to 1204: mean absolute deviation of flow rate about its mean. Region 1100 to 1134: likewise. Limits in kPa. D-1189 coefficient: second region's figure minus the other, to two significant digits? -7.7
